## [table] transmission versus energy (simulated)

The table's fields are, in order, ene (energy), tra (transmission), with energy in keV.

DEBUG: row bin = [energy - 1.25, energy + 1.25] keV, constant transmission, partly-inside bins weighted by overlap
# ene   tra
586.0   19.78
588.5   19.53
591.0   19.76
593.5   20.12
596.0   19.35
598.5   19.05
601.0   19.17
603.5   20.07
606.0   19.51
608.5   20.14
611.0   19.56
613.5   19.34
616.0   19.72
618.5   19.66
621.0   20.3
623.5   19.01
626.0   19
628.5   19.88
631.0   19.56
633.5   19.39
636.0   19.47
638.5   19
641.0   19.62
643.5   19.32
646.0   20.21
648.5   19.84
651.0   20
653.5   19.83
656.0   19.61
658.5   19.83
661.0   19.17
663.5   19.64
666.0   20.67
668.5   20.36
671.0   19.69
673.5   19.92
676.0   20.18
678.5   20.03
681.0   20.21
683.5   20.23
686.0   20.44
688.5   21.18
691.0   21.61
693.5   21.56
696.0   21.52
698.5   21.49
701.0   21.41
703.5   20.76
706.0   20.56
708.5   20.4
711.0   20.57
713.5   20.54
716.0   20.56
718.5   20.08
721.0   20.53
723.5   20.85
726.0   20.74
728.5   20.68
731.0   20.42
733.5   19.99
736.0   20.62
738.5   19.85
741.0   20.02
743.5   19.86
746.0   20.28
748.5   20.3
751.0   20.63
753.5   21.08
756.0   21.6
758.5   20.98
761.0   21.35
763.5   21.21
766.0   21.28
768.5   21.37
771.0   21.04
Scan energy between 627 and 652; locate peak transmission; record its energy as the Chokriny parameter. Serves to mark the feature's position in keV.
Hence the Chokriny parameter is 646.0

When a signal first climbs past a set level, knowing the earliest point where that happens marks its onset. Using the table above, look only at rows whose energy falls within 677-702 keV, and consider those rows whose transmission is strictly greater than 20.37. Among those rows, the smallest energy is 686.0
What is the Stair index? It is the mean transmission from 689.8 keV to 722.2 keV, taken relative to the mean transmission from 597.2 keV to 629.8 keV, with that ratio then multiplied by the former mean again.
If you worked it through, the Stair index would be 22.3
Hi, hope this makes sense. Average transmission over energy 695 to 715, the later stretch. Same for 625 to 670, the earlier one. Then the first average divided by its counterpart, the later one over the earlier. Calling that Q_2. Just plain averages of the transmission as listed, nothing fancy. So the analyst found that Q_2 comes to 1.06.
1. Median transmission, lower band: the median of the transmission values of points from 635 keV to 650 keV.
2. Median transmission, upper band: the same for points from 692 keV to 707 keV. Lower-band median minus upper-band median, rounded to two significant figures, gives -1.9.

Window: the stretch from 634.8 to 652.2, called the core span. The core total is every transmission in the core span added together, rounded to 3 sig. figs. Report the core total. 137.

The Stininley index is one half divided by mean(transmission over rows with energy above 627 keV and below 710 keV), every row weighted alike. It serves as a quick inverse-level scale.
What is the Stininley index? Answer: 0.0248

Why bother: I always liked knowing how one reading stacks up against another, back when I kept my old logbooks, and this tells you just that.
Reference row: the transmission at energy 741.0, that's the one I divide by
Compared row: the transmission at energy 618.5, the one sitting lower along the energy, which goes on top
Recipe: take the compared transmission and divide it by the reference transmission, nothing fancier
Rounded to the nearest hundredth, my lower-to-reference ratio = 0.98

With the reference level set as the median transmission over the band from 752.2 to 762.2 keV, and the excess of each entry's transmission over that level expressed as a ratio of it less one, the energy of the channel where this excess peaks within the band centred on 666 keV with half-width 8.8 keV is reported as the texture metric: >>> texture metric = 666.0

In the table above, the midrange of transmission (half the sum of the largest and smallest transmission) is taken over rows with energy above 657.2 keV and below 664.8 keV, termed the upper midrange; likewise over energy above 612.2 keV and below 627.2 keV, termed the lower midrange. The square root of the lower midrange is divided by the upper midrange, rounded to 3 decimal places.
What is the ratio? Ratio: 0.227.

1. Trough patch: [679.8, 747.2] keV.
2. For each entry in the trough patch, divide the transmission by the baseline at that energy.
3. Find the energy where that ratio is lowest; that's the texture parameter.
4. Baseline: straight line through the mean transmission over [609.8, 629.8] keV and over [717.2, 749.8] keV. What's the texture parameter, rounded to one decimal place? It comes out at 743.5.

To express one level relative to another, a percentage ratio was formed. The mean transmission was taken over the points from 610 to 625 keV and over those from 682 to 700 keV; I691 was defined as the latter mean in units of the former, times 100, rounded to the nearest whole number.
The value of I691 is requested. 108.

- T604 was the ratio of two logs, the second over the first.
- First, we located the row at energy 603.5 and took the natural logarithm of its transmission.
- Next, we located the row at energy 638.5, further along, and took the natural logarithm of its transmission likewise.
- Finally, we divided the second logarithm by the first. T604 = 0.98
